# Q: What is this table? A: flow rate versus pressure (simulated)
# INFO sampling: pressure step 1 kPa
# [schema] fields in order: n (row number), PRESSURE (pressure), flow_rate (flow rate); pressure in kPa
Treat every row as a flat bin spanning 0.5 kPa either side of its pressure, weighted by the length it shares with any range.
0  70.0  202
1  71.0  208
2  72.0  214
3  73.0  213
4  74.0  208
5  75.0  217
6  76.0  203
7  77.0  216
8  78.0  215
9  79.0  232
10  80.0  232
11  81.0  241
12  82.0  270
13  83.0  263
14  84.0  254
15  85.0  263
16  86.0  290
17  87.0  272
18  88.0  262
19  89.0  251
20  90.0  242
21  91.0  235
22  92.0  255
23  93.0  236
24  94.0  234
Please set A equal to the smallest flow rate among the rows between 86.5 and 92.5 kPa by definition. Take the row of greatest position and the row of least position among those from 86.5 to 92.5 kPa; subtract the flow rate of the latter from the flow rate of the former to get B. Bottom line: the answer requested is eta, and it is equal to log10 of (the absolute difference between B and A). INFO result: 2.401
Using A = 235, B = -17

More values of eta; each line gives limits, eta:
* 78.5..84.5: 2.322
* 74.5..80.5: 2.274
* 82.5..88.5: 2.407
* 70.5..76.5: 2.318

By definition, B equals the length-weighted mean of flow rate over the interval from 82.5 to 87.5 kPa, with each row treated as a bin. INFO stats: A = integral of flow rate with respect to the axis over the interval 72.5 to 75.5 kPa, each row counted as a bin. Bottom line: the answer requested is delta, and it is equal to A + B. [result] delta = 906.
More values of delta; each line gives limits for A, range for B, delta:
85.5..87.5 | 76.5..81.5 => 789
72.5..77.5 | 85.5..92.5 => 1315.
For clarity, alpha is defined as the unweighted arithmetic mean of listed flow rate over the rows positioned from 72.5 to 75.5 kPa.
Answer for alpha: 213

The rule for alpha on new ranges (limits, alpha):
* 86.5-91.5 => 252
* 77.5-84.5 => 244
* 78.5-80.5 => 232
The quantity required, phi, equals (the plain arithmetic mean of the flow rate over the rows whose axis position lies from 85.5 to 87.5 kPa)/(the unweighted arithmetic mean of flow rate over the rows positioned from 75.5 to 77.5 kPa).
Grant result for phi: 1.34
